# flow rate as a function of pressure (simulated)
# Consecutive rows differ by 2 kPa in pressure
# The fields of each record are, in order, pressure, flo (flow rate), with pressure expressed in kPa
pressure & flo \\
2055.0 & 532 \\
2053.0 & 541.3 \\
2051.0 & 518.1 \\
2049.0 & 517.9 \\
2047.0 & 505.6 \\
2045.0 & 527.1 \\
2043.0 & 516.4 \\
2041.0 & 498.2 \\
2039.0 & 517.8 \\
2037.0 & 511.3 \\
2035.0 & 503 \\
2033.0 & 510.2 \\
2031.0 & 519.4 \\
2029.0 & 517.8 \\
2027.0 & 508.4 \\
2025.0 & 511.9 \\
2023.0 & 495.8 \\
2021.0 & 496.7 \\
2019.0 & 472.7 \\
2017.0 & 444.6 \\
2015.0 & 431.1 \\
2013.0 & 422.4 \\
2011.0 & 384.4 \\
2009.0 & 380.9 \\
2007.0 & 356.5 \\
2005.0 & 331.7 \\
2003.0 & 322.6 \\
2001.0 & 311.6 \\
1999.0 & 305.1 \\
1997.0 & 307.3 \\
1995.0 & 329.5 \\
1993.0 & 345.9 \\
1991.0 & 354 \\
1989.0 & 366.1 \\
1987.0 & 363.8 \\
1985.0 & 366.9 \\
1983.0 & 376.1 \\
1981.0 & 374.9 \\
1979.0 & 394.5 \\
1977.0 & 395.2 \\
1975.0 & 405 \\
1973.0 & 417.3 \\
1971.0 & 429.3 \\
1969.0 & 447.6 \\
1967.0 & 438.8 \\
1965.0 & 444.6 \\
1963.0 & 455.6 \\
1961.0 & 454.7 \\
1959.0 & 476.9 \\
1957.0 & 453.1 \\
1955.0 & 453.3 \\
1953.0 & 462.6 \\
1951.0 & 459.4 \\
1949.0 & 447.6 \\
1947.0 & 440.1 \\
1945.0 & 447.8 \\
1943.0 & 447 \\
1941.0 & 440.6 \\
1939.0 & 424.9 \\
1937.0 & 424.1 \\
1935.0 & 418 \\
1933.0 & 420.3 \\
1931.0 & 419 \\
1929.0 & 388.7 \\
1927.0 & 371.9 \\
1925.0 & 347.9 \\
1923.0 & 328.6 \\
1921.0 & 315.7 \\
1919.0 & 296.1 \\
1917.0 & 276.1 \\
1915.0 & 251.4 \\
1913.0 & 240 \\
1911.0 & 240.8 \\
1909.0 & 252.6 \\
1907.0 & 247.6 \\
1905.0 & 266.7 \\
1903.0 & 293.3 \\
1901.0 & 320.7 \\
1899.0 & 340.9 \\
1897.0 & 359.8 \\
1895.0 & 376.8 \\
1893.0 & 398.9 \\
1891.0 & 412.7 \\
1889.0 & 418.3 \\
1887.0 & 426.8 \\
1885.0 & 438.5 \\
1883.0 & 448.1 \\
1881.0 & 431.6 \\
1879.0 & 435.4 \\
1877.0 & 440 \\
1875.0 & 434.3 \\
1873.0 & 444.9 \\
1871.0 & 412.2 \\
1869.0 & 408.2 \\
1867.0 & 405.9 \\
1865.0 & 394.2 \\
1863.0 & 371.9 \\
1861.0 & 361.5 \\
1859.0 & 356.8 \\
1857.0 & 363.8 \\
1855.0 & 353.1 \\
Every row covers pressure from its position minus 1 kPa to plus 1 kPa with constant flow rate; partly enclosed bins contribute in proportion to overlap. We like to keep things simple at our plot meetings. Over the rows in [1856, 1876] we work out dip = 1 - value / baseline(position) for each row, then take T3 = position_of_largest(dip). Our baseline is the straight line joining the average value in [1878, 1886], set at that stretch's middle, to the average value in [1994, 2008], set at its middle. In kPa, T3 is 1859.0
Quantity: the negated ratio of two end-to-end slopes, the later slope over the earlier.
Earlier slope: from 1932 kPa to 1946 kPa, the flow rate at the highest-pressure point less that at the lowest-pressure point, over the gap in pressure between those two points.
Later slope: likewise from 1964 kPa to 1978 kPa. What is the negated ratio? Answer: 1.8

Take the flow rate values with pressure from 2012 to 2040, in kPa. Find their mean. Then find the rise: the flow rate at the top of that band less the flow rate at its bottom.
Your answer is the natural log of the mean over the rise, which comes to 1.6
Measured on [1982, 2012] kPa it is 3.7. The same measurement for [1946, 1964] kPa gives 3.4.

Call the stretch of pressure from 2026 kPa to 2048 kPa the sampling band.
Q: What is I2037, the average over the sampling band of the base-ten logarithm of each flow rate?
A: 2.71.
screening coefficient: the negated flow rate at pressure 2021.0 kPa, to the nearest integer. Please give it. -497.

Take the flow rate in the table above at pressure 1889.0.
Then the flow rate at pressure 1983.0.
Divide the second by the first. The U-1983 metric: 0.90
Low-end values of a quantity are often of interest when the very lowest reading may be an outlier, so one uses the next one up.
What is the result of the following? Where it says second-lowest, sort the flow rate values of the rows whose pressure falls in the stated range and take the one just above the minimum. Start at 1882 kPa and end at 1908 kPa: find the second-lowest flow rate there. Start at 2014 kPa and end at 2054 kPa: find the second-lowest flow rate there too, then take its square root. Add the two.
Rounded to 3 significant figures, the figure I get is 288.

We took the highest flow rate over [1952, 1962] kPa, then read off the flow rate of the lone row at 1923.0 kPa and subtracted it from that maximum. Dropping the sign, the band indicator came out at 148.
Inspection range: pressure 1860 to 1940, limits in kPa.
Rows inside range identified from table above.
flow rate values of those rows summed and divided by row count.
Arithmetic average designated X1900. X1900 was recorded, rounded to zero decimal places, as 368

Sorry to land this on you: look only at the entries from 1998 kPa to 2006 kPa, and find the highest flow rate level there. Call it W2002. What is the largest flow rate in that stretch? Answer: 331.7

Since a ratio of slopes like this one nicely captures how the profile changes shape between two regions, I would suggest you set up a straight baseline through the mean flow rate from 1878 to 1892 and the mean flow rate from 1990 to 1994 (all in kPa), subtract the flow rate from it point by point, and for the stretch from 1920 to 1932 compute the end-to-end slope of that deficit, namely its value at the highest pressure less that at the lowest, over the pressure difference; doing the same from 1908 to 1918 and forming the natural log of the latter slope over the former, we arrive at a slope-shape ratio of -1.1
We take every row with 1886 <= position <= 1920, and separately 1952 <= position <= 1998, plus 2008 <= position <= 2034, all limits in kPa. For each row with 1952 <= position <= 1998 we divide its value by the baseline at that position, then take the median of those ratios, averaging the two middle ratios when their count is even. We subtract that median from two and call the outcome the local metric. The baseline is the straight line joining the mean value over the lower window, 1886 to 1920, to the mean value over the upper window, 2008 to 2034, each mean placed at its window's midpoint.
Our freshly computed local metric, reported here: 1.01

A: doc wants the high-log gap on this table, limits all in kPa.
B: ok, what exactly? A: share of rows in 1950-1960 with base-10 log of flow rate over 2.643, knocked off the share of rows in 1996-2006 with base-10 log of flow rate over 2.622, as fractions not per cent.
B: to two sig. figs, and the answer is -1.0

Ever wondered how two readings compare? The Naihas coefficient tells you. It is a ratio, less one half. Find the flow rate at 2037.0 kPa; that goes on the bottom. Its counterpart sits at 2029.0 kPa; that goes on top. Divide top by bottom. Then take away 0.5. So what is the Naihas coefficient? 0.51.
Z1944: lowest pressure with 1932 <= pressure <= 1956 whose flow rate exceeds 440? 1941.0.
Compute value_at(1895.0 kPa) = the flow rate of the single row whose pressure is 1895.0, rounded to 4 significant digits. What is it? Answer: 376.8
